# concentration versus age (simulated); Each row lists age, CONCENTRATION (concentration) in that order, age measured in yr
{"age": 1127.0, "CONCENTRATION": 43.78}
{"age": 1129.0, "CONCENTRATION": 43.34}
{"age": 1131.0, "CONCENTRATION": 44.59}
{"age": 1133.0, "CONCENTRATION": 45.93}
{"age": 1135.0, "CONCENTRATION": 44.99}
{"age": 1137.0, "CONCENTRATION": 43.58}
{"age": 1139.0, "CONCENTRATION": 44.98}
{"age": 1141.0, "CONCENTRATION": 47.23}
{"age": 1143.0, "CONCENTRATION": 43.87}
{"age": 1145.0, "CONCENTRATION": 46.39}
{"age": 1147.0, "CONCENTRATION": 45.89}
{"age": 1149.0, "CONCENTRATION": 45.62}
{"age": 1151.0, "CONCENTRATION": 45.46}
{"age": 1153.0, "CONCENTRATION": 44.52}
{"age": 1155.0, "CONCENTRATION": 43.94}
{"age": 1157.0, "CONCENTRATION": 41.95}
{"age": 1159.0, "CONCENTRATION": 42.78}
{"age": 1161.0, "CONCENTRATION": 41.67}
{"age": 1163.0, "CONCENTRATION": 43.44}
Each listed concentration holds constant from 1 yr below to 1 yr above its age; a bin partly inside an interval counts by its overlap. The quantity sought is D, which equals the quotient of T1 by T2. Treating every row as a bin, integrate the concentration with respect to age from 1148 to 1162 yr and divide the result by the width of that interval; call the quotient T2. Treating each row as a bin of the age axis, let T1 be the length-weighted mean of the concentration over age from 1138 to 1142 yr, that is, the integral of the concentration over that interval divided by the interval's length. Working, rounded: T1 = 46.1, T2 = 43.7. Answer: 1.05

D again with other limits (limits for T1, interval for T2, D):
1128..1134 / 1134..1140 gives 1.00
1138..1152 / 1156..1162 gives 1.08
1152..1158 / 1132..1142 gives 0.96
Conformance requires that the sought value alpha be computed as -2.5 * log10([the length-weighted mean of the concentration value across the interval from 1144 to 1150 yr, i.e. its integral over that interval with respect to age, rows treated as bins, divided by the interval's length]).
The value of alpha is -4.16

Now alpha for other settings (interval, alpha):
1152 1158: -4.10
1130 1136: -4.14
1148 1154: -4.14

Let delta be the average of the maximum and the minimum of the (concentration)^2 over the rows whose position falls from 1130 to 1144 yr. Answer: 2065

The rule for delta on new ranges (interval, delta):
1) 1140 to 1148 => 2078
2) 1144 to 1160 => 1956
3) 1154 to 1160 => 1845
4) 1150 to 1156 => 1999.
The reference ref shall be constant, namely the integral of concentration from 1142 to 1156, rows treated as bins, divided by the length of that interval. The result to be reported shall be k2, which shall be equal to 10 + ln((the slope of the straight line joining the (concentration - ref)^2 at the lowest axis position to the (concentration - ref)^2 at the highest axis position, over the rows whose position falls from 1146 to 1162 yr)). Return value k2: 9.8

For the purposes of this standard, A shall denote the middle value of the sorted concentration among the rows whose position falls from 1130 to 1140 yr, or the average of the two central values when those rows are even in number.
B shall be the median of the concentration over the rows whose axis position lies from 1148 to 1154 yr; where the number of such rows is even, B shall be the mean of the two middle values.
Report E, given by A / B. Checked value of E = 0.99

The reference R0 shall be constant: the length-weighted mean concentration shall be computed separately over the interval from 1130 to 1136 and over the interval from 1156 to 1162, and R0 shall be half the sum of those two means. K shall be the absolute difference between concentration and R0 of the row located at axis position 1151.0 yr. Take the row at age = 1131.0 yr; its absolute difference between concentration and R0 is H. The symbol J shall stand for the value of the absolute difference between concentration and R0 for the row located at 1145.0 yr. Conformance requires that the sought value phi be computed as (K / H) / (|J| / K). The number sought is 1.3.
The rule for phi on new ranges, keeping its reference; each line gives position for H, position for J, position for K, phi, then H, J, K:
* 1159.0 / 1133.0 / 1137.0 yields 0.0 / 0.9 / 2.3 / 0.1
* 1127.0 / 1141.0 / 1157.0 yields 6.3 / 0.1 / 3.6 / 1.7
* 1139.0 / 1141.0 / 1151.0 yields 0.7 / 1.3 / 3.6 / 1.8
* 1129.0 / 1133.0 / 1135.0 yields 2.5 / 0.3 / 2.3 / 1.3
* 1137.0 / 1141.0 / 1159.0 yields 3.0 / 0.1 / 3.6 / 0.9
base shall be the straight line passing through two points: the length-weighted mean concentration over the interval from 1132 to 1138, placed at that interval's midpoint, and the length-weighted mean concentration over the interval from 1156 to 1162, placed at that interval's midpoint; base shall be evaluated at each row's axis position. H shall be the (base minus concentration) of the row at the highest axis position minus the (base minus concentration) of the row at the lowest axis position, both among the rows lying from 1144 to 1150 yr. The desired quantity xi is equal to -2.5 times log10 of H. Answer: 1.2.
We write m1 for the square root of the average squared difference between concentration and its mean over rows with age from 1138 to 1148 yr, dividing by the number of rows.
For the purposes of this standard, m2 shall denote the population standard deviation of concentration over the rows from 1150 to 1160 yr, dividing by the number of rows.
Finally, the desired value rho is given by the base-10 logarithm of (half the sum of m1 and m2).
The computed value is 0.08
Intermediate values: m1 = 1.16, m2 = 1.24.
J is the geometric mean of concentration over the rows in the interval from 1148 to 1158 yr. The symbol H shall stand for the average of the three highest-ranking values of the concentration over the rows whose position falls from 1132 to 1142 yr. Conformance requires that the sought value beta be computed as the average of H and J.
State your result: 45.2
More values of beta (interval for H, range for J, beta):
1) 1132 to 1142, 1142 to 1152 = 45.7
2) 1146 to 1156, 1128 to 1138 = 45.1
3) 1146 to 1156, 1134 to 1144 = 45.3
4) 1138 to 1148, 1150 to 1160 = 45.1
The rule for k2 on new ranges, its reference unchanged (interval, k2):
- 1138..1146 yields 8.7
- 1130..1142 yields 9.2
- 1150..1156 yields 8.8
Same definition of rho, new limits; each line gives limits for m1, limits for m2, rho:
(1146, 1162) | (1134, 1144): 0.15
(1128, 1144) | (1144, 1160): 0.13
